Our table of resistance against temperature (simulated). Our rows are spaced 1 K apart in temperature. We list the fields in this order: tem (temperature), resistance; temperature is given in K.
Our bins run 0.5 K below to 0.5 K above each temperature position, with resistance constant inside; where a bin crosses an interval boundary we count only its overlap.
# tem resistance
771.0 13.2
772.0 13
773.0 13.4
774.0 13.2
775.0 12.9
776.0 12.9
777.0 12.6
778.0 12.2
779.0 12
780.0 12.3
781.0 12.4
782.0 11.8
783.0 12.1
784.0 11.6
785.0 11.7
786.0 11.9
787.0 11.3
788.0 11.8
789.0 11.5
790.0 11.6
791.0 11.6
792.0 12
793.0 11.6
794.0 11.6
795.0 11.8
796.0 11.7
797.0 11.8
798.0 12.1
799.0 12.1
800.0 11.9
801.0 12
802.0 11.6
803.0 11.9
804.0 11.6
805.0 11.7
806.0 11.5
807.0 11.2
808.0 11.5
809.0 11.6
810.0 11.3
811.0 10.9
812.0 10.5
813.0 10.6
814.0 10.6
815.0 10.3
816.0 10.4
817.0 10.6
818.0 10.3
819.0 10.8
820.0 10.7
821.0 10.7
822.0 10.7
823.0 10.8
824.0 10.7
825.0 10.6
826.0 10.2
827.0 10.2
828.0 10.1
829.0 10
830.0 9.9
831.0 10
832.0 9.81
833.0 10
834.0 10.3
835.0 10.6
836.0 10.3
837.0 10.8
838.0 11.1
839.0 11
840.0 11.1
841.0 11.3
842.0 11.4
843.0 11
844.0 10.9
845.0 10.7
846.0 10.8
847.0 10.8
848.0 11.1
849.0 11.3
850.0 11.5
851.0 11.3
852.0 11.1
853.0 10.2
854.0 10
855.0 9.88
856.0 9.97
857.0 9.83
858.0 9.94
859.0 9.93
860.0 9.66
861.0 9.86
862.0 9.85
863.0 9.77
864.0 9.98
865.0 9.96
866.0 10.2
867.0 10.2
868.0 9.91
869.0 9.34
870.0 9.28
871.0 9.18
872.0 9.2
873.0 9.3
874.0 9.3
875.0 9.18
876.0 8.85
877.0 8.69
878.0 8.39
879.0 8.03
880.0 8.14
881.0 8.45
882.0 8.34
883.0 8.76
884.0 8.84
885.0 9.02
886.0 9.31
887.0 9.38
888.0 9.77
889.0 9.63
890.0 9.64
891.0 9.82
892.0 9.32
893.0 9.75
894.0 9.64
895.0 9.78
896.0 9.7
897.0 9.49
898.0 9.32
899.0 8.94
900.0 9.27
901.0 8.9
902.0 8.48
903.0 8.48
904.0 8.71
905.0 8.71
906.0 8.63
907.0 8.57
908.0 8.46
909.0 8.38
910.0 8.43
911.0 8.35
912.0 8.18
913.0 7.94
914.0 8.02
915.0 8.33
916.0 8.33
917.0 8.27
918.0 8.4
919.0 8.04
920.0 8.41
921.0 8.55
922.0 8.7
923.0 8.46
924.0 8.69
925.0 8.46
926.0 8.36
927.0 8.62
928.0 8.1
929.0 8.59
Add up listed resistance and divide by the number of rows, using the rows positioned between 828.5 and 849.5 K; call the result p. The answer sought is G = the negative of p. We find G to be -10.7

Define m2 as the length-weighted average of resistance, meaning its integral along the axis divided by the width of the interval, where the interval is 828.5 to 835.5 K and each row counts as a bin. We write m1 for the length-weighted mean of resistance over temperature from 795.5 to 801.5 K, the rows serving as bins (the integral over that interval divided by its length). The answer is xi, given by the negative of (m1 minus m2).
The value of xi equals -1.8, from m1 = 11.9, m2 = 10.1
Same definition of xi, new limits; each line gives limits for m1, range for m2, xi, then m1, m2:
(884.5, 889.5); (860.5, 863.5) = 0.4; 9.4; 9.8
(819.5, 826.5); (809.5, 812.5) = 0.3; 10.6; 10.9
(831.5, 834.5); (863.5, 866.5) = 0.0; 10.0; 10.0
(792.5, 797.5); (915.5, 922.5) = -3.3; 11.7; 8.4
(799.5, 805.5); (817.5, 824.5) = -1.1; 11.8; 10.7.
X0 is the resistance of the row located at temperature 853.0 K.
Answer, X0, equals 10.2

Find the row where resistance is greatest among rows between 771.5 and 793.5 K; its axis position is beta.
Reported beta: 773.0 K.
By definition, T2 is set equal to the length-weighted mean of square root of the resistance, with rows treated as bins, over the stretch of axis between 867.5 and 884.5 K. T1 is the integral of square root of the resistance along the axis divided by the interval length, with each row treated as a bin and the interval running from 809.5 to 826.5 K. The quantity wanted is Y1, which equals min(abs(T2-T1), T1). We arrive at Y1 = 0.28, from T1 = 3.3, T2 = 2.98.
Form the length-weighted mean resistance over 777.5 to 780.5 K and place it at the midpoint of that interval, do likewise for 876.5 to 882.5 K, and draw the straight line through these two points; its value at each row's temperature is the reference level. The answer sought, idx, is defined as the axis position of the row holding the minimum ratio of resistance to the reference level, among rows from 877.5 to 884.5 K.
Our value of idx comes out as 879.0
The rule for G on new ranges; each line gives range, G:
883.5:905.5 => -9.3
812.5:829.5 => -10.5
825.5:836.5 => -10.1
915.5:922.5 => -8.4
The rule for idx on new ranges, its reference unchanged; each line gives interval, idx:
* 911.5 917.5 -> 913.0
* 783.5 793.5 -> 787.0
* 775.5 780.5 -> 779.0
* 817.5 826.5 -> 818.0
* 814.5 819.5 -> 815.0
